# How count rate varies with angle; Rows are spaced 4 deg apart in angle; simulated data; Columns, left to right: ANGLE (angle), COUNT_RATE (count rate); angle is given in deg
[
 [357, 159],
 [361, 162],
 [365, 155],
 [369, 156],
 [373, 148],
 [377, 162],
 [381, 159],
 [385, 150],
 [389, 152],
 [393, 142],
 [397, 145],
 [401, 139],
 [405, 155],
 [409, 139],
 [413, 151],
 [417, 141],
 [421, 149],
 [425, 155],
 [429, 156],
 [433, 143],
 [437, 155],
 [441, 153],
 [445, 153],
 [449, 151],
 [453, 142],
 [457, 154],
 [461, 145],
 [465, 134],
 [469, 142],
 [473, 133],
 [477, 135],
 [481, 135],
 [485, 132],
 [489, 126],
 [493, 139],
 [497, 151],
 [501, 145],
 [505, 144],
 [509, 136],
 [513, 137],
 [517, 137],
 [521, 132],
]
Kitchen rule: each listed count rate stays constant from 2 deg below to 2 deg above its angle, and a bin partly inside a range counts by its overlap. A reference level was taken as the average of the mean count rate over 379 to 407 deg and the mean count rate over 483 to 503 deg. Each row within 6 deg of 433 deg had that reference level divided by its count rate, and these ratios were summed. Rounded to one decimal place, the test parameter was 2.9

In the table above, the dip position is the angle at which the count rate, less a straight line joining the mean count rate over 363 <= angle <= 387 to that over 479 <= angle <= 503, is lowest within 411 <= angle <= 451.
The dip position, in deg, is 417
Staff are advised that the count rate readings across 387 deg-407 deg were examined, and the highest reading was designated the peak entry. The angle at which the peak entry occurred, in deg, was 405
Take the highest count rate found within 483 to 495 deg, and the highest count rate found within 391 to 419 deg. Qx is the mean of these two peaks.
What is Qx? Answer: 147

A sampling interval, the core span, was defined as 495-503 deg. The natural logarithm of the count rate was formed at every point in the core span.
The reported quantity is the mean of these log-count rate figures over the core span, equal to 5.00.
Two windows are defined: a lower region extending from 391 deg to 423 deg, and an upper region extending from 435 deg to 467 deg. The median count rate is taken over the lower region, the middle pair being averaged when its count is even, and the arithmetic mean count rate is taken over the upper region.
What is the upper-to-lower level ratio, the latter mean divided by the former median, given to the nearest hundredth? 1.03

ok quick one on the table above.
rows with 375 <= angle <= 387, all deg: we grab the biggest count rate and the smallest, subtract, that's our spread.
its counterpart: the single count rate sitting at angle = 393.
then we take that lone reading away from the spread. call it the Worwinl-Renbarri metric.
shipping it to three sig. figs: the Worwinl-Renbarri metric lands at -130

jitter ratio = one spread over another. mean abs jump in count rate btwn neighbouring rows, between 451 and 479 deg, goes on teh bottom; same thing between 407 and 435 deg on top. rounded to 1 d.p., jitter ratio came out 1.0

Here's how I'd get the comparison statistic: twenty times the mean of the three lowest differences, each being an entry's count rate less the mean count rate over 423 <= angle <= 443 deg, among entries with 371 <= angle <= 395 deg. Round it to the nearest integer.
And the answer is -115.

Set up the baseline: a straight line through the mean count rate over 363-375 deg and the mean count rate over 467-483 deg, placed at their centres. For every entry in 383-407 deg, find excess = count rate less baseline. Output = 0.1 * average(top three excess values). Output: 0.31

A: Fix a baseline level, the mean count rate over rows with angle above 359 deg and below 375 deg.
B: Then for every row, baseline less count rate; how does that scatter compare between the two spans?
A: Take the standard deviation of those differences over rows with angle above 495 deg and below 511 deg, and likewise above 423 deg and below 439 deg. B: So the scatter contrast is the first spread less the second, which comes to 0.0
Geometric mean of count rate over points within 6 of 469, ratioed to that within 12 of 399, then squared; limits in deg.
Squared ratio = 0.88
